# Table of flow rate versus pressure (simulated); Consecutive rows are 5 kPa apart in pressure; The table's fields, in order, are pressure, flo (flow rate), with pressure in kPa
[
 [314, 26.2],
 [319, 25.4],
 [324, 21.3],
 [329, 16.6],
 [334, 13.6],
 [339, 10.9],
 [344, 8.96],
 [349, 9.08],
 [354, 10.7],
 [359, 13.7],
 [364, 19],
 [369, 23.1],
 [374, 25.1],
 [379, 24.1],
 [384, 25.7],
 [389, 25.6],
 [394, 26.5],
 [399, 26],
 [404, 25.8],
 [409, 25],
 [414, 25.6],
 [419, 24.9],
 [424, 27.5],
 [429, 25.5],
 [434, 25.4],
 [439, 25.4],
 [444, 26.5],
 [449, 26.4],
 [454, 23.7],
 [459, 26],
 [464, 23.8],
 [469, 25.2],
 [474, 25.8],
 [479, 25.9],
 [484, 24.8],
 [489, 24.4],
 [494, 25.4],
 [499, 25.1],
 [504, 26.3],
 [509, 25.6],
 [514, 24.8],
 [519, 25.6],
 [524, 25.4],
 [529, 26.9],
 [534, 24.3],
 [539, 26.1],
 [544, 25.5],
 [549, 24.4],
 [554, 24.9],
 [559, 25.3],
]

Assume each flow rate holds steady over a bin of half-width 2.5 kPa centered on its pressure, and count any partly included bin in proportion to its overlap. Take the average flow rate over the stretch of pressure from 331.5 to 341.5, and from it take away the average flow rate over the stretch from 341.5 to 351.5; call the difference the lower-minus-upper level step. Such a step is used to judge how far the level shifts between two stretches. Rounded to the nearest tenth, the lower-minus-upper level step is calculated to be 3.2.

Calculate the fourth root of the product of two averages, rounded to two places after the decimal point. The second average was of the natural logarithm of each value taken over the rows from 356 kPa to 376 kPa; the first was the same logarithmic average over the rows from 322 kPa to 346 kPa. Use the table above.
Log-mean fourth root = 1.67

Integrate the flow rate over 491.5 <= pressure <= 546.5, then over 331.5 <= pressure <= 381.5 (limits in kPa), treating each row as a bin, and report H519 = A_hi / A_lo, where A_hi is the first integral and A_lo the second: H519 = 1.78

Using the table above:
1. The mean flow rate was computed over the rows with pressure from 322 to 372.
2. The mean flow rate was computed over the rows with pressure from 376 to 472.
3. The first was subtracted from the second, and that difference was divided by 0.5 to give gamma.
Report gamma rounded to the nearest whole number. 22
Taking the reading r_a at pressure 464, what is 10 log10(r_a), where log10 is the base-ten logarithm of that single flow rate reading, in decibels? 13.77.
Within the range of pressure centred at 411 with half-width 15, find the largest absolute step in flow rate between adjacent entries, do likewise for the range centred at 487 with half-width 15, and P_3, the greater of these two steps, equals 2.6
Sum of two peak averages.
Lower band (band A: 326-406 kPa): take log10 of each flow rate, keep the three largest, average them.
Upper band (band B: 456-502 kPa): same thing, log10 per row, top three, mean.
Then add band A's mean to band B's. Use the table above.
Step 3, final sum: 2.83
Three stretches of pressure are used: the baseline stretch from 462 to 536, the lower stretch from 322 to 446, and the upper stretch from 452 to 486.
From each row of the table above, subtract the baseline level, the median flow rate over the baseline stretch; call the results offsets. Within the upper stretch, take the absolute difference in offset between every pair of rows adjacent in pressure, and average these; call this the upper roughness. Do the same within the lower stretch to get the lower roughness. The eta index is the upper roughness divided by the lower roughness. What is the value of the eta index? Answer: 0.76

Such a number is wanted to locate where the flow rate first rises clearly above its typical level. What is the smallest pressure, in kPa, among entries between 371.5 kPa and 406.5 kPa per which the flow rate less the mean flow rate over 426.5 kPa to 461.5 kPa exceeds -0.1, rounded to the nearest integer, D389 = 384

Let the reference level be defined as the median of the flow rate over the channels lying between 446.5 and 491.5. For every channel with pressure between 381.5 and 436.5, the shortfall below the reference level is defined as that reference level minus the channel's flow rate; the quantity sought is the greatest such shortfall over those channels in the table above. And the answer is 0.3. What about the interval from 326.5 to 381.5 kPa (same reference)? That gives 16.2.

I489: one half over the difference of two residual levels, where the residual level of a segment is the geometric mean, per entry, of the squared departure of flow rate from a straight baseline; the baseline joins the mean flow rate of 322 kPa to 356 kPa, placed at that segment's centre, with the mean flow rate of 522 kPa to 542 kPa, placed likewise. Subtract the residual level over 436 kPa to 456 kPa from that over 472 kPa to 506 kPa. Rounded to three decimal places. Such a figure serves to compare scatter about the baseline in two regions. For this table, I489 -0.023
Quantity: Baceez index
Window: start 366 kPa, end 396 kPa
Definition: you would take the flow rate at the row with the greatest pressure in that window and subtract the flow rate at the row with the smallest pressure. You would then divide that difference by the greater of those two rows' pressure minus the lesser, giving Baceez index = 0.14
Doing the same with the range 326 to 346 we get -0.51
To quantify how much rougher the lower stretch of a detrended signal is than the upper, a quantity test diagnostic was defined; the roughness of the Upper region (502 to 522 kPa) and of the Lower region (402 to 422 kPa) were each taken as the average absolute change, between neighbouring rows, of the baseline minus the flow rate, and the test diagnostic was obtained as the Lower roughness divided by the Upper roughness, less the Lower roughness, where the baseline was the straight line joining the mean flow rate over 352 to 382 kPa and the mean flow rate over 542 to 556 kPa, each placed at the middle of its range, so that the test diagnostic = 0.17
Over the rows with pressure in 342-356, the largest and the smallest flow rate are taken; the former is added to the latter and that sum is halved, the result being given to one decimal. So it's 9.8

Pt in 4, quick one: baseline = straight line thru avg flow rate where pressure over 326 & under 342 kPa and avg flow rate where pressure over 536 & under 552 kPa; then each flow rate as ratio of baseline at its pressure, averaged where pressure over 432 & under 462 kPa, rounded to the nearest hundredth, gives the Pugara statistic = 1.28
